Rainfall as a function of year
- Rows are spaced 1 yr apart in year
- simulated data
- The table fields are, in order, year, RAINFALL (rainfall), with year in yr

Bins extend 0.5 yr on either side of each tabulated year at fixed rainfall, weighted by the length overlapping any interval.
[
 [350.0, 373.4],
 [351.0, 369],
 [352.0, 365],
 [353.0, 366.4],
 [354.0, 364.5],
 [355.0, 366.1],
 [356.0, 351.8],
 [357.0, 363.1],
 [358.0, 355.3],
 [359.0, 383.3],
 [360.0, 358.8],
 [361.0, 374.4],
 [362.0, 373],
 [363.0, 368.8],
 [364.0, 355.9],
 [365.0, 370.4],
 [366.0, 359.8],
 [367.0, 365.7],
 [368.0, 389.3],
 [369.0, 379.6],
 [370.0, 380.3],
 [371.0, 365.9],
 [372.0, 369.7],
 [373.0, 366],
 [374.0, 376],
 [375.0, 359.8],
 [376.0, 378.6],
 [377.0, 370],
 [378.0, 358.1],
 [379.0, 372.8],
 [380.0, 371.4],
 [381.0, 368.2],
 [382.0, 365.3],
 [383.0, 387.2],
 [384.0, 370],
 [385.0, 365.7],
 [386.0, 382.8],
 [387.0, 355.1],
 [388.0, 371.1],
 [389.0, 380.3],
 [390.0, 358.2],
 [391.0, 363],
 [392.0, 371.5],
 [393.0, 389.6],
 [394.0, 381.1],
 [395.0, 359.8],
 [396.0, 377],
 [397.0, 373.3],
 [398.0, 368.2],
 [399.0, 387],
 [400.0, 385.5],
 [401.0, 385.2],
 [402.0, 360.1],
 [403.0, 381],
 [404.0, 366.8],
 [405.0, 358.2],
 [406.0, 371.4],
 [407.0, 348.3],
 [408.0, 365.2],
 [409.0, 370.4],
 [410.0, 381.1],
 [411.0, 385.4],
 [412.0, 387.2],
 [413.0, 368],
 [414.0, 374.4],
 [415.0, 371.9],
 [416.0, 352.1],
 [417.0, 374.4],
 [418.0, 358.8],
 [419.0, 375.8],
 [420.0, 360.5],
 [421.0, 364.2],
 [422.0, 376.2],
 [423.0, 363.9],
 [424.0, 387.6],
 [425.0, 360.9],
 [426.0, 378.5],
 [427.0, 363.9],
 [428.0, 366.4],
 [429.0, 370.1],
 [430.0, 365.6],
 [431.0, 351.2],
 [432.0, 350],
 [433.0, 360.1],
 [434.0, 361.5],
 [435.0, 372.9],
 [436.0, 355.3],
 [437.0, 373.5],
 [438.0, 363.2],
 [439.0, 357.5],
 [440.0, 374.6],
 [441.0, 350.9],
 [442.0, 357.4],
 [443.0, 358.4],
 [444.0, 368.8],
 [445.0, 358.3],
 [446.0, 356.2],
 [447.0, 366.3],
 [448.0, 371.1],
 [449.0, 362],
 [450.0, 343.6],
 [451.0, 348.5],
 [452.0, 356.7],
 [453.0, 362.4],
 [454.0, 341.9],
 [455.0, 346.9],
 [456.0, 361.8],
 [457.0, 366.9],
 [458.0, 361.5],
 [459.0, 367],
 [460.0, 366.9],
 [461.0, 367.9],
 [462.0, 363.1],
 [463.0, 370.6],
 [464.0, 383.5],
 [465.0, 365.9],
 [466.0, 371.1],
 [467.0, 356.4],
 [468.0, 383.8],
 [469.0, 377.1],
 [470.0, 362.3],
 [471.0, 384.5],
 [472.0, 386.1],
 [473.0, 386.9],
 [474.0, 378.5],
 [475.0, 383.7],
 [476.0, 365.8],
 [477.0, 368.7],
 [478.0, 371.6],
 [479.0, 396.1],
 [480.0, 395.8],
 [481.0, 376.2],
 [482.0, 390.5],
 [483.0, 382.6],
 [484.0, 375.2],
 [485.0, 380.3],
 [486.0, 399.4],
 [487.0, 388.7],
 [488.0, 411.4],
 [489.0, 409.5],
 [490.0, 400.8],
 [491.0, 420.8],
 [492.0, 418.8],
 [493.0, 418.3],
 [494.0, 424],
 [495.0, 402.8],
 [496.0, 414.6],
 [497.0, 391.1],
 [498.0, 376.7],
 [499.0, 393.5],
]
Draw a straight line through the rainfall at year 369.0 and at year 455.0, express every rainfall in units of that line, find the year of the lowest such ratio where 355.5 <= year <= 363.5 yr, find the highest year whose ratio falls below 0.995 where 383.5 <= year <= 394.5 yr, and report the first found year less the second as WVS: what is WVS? -35 yr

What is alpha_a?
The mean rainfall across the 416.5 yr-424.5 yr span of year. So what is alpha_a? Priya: 370.2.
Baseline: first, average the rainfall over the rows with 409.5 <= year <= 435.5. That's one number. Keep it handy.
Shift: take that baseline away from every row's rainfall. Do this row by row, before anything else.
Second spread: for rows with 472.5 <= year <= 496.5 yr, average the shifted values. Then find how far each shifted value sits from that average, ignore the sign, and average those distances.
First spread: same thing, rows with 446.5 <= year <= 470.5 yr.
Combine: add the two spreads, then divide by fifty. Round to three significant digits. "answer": 0.462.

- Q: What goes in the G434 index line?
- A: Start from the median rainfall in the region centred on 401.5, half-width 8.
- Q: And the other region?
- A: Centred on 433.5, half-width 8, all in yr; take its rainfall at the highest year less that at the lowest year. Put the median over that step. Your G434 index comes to -13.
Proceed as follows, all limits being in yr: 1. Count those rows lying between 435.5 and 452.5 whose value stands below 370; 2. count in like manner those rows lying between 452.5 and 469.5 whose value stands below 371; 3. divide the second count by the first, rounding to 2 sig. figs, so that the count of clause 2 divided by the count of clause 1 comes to 0.93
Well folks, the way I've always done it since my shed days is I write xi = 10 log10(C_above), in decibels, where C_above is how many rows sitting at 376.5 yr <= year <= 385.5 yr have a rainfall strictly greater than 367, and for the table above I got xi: 7.8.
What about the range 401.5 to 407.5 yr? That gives 3.0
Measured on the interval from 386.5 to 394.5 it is 7.0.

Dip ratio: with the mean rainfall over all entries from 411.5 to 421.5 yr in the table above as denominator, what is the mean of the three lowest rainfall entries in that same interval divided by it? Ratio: 0.969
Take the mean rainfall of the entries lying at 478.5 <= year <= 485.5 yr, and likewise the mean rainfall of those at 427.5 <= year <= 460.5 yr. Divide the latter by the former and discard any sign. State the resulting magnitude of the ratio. 0.94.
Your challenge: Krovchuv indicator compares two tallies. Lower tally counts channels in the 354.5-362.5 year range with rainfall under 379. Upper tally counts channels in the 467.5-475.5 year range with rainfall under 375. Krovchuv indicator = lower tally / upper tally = 7.0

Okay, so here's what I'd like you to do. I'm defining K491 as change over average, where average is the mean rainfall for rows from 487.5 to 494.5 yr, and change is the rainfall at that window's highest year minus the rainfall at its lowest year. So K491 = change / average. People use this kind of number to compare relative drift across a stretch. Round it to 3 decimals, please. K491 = 0.030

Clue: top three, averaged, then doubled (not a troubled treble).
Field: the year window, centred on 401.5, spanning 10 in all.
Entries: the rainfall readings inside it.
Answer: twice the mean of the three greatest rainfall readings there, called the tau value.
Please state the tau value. 772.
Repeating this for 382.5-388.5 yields 761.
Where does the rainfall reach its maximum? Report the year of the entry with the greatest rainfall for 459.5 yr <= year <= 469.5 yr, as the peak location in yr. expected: 468.0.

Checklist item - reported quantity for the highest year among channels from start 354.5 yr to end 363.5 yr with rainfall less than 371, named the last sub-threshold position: 363.0 yr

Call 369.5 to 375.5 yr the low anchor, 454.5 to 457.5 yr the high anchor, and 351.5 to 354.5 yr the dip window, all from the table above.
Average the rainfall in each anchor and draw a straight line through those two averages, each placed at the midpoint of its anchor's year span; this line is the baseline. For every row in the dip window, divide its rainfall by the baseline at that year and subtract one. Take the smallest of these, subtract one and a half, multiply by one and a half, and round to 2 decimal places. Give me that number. -2.28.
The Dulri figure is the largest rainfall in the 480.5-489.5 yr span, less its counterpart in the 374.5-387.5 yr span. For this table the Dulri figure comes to 24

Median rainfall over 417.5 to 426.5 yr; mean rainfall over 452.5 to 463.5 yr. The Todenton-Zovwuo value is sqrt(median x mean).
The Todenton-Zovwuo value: 363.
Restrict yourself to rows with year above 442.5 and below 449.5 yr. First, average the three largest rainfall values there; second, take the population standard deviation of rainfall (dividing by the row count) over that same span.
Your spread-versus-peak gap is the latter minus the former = -363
